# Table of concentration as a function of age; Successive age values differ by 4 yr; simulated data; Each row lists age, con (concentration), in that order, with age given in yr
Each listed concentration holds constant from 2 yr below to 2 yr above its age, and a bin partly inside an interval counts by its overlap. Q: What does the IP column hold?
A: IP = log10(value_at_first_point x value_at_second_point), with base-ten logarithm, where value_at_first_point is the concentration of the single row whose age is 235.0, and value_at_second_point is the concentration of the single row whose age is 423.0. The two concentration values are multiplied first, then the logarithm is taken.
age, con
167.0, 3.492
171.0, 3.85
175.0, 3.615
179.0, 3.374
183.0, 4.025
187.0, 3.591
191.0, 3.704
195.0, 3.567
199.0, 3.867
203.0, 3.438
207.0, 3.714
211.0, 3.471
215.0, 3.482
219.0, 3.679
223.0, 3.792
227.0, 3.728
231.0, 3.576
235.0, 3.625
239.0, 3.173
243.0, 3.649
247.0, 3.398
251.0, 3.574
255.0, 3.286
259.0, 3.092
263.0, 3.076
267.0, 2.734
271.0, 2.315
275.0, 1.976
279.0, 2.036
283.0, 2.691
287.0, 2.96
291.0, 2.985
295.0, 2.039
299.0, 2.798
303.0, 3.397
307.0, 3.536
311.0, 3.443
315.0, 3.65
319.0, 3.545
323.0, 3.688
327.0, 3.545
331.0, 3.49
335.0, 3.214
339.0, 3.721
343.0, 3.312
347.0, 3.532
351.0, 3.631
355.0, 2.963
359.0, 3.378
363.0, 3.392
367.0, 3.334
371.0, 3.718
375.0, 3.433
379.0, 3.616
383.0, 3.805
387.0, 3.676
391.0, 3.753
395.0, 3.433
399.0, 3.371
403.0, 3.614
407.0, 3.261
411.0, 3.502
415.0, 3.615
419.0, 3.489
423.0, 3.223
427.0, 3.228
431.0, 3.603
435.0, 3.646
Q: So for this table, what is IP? 1.07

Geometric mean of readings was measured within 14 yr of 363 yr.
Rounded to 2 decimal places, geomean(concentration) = 3.40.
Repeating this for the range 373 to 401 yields 3.58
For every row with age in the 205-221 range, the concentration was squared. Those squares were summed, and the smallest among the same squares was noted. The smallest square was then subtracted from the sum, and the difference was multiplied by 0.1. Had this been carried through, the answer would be 3.9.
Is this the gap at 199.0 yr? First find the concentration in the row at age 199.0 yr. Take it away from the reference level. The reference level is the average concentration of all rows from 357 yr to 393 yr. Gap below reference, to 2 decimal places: -0.30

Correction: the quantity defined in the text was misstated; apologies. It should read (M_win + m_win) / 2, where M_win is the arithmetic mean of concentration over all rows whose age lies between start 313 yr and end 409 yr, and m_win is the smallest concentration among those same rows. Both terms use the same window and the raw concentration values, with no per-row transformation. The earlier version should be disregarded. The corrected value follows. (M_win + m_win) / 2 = 3.2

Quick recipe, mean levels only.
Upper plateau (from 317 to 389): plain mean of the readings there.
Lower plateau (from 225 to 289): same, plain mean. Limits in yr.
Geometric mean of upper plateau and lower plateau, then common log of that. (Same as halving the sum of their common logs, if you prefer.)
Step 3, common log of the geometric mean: 0.515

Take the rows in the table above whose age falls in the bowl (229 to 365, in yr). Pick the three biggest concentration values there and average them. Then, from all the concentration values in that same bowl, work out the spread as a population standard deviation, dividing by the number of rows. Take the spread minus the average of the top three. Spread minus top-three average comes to -3.2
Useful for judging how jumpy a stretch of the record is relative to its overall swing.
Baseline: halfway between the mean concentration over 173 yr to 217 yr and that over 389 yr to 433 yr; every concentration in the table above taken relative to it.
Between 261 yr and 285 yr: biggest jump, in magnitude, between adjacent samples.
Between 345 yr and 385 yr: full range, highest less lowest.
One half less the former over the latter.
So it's -0.28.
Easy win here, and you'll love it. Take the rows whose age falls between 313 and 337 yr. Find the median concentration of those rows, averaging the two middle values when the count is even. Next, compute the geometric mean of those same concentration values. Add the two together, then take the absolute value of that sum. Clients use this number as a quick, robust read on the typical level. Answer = 7.06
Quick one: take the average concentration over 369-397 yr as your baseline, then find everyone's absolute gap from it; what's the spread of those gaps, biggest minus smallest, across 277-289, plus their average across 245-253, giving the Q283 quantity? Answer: 1.1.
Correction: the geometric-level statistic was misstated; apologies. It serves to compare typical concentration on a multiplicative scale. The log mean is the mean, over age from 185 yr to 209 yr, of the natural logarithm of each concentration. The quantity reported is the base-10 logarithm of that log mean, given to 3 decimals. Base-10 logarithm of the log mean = 0.112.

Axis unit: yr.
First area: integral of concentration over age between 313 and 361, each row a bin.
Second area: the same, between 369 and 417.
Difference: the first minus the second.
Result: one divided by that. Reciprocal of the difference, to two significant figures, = -0.22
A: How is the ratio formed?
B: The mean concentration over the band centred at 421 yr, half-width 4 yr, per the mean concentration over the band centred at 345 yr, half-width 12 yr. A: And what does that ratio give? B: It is 0.99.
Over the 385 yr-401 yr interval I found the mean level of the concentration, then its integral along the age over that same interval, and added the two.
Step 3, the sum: 60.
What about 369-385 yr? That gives 62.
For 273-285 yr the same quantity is 29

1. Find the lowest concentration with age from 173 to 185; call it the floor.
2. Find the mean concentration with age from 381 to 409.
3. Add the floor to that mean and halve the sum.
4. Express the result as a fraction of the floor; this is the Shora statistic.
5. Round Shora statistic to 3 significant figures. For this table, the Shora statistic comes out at 1.03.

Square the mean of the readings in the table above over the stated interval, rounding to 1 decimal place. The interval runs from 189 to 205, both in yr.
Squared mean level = 13.3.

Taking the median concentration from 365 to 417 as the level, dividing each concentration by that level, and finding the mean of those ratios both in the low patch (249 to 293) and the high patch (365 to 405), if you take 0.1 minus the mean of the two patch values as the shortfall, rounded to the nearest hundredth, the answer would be -0.78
